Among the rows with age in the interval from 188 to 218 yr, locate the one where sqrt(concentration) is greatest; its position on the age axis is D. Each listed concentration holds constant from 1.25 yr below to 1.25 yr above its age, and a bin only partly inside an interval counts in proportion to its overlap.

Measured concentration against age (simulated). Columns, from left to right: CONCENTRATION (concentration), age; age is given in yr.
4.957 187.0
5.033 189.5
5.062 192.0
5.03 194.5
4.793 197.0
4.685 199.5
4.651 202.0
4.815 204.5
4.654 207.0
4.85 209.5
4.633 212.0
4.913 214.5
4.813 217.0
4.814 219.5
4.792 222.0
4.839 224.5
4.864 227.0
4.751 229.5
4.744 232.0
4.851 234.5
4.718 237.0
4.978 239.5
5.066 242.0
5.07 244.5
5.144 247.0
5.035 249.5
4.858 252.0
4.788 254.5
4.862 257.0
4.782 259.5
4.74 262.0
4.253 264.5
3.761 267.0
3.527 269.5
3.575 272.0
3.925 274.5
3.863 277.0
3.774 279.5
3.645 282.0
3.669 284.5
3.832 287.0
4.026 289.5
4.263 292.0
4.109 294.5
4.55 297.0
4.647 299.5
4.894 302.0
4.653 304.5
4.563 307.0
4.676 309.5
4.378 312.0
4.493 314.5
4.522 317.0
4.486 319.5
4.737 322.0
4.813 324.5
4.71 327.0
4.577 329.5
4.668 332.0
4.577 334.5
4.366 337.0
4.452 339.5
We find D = 192.0 yr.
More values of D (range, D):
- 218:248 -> 247.0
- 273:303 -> 302.0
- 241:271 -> 247.0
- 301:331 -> 302.0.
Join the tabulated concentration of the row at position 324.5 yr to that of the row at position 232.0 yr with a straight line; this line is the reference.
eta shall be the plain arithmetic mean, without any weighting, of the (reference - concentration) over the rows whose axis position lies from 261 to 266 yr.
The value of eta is 0.27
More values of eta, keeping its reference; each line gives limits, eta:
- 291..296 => 0.60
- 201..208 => 0.02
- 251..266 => 0.05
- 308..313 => 0.28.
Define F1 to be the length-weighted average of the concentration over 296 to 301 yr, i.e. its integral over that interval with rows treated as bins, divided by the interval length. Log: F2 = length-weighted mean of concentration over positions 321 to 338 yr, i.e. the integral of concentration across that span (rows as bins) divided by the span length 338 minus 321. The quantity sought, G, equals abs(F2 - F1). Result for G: 0.0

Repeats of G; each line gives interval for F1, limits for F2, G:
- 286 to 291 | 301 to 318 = 0.6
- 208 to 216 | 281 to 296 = 0.9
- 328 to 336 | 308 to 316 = 0.1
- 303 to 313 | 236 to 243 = 0.3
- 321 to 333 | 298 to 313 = 0.1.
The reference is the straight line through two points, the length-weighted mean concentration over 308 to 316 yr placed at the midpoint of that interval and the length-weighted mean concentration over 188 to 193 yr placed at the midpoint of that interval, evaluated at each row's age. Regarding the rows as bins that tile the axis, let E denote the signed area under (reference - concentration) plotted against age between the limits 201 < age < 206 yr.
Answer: 1.3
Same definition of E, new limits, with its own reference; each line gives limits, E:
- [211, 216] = 0.8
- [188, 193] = 0.0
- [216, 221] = 0.5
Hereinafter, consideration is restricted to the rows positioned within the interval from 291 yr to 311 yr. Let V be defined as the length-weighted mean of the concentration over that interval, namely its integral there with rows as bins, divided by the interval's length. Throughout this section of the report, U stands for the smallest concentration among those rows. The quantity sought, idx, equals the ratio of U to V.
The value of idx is 0.904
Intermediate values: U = 4.109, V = 4.5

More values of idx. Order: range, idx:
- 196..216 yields 0.975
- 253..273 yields 0.820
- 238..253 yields 0.967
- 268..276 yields 0.957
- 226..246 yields 0.966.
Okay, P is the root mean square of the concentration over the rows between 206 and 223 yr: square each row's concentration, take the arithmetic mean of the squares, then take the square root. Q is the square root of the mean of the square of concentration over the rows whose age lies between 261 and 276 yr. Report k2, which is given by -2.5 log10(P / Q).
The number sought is -0.20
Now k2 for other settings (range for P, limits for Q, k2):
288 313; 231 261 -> 0.10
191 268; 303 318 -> -0.06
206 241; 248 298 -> -0.14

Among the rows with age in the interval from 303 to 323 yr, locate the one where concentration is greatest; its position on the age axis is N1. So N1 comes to 322.0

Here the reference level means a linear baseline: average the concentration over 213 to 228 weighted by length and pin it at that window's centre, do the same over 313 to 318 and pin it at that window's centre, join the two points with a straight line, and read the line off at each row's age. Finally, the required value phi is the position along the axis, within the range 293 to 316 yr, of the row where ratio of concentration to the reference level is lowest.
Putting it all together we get 294.5 yr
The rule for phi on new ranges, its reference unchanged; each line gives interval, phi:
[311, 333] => 312.0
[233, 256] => 237.0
